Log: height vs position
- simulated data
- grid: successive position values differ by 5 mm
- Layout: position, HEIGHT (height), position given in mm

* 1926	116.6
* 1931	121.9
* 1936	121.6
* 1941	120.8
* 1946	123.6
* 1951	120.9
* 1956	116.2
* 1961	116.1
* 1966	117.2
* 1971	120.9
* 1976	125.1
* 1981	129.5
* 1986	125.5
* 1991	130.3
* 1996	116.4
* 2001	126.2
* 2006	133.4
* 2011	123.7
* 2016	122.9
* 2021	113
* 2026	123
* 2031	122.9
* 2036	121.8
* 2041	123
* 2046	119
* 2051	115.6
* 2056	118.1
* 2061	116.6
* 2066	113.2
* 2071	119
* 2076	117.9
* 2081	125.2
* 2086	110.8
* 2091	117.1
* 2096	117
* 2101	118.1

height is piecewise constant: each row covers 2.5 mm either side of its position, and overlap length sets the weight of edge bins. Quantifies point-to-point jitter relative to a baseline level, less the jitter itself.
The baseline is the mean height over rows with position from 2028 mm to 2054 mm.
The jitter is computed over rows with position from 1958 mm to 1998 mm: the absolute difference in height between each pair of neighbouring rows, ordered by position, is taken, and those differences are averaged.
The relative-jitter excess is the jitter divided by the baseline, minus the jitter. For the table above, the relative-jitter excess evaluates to -5.1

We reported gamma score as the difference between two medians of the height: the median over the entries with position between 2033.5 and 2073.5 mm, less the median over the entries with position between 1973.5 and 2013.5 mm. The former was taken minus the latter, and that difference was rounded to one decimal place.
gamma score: -7.3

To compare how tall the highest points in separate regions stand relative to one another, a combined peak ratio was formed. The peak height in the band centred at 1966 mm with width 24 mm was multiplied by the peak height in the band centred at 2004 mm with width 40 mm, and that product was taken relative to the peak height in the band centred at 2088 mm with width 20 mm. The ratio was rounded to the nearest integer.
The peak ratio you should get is 133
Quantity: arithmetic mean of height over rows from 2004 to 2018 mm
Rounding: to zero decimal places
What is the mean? 127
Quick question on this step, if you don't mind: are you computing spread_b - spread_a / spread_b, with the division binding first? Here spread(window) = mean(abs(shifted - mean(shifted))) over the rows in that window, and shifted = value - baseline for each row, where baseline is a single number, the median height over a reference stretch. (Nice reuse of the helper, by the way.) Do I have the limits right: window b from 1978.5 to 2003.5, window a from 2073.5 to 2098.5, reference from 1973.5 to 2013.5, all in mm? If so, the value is 2.9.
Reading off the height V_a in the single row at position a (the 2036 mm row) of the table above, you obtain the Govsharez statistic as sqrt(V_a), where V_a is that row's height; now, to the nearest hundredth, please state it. 11.04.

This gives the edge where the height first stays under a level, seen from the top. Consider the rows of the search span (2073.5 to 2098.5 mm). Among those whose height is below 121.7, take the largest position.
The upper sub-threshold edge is 2096 mm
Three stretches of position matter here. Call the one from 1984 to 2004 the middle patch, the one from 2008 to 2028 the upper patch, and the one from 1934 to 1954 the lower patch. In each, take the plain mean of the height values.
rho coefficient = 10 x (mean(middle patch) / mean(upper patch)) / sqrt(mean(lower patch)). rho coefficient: 0.936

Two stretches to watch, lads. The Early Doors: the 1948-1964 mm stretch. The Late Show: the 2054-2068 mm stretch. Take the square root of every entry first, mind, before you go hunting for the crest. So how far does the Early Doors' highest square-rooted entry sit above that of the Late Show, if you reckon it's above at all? 0.13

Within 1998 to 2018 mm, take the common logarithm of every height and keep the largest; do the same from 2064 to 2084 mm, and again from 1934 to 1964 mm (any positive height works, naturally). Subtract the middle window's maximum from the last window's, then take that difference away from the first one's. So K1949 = 2.13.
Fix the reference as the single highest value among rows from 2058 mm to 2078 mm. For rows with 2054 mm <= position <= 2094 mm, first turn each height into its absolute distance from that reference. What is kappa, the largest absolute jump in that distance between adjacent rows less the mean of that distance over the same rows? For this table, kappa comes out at 3.0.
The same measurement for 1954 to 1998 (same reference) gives 3.5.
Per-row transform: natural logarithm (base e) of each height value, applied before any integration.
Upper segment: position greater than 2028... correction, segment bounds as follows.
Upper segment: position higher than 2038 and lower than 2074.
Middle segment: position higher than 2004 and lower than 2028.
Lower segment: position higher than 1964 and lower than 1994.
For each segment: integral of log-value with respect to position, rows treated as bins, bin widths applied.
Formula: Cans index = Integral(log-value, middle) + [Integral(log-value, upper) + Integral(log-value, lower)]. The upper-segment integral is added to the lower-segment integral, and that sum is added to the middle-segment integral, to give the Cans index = 432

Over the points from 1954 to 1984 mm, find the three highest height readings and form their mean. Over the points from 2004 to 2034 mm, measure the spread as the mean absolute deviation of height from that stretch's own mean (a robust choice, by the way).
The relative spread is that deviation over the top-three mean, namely 0.0288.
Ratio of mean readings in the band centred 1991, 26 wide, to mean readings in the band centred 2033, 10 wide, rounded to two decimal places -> 1.03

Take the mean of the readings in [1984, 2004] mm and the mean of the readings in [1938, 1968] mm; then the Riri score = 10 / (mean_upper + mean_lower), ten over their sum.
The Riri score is 0.0410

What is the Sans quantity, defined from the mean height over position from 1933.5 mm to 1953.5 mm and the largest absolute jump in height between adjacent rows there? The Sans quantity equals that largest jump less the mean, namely -119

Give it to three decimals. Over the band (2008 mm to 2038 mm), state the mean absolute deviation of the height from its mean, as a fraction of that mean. 0.023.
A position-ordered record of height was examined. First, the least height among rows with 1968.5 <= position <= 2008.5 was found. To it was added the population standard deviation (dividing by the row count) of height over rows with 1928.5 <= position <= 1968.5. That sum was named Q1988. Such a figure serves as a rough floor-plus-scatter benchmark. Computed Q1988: 119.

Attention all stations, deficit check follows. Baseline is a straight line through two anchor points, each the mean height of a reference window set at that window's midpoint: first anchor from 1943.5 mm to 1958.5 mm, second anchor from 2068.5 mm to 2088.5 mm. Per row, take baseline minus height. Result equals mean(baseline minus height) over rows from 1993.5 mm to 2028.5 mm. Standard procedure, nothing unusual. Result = -3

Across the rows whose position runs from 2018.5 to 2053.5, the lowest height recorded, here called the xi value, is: 113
